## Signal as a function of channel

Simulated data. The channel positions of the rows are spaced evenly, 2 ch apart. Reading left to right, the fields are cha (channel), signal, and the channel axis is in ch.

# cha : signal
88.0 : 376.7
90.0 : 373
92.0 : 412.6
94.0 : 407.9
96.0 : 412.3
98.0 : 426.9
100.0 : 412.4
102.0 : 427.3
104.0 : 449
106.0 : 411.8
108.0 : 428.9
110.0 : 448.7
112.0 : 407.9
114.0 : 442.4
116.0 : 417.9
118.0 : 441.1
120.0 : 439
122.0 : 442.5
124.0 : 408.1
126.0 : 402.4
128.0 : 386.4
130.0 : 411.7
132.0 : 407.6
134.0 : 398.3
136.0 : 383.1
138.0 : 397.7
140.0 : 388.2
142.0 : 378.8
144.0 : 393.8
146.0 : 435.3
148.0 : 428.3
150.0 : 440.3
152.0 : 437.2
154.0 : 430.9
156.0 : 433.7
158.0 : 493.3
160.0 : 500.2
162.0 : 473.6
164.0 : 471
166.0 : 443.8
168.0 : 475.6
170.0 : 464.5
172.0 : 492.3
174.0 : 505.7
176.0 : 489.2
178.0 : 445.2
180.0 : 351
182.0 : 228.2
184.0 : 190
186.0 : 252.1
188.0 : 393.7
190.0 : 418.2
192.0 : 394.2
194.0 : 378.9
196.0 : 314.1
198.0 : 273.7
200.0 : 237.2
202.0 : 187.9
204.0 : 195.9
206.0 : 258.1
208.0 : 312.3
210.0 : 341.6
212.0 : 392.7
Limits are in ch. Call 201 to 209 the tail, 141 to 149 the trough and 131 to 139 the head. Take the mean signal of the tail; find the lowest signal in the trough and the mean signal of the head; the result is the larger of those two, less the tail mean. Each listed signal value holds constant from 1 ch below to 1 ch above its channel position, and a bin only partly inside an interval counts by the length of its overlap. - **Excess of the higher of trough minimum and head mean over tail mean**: 158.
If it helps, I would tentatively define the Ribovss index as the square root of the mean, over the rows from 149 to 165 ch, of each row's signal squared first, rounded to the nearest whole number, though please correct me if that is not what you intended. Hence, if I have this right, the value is 461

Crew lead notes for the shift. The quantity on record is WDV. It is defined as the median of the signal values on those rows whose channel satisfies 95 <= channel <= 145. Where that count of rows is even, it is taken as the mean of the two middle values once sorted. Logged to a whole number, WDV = 412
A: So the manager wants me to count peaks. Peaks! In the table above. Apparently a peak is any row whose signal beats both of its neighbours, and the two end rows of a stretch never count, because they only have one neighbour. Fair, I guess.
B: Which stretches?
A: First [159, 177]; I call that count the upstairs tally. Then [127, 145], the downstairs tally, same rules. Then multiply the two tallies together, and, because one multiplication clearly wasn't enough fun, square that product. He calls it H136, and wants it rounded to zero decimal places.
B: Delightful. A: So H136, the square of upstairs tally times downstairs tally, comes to 16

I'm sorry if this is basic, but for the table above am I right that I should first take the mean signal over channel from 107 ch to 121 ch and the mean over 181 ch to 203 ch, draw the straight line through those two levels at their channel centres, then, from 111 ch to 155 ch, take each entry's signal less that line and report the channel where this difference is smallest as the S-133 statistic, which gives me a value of 112.0 ch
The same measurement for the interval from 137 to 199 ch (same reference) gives 184.0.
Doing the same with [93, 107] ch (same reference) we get 94.0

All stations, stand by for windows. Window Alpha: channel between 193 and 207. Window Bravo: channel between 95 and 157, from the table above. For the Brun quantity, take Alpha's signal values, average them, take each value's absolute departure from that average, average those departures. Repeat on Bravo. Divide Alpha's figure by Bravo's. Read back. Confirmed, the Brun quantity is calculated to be 2.8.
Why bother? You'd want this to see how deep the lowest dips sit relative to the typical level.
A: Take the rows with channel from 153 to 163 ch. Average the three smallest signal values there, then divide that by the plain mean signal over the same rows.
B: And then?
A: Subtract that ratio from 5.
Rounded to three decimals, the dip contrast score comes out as 4.043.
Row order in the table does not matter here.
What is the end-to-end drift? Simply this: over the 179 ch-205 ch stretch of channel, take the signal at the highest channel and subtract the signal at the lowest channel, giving -155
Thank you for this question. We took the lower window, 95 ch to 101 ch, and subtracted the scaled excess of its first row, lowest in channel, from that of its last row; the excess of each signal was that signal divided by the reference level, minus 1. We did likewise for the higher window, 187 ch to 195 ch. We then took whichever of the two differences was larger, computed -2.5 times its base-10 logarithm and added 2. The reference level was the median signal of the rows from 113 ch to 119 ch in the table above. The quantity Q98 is 11.1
